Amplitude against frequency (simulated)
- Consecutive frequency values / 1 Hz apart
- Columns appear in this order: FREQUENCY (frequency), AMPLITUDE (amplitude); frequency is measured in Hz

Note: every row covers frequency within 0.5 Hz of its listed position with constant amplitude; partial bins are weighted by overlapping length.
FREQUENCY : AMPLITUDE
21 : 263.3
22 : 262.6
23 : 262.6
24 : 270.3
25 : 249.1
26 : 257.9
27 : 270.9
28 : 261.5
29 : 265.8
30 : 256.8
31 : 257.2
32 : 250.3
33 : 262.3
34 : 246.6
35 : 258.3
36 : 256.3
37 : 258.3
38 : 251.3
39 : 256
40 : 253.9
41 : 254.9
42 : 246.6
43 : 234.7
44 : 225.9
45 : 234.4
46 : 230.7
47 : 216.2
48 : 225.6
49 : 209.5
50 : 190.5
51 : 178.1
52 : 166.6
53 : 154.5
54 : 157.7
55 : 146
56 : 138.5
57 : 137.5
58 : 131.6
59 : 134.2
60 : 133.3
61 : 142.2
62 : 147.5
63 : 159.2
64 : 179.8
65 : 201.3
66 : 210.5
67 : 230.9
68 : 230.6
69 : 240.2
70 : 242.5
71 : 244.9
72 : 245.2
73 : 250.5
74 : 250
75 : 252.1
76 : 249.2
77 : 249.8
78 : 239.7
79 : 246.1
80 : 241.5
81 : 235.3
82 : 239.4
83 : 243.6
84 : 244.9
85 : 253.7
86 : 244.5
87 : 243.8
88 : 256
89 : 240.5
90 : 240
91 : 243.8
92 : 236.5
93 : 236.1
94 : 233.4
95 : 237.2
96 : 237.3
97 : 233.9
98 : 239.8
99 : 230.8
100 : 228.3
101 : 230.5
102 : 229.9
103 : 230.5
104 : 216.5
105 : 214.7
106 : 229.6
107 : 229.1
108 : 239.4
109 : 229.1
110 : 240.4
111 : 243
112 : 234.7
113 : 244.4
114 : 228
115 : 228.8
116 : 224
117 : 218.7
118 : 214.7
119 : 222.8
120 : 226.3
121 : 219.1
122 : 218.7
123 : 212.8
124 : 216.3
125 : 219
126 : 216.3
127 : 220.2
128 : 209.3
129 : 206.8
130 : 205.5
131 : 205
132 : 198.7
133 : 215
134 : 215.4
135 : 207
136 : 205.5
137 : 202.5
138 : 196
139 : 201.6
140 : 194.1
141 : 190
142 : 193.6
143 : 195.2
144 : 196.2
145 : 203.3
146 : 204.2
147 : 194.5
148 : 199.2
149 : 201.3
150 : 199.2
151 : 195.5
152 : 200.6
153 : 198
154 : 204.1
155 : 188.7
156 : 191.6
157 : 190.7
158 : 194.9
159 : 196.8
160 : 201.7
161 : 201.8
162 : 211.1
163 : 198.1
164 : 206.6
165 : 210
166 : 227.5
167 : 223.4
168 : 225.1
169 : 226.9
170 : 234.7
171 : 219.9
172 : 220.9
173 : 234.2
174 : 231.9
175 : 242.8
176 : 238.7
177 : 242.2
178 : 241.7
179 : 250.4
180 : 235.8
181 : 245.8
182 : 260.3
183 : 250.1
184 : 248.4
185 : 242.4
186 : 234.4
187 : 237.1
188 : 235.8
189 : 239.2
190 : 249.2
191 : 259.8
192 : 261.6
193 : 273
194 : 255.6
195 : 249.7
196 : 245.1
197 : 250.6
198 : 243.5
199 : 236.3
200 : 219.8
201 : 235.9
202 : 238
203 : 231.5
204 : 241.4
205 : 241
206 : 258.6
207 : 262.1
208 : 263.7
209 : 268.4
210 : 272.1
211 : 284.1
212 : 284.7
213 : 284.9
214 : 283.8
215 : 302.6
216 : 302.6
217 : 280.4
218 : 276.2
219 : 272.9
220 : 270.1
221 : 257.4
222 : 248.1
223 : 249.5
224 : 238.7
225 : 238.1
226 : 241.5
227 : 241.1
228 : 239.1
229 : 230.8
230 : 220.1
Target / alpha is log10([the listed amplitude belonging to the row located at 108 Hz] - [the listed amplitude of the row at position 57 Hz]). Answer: 2.0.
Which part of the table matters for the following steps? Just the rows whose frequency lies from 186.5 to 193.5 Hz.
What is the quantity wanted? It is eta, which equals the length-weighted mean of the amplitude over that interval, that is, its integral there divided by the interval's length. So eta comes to 251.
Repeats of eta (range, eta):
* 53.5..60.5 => 140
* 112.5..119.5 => 226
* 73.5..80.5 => 247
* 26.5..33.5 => 261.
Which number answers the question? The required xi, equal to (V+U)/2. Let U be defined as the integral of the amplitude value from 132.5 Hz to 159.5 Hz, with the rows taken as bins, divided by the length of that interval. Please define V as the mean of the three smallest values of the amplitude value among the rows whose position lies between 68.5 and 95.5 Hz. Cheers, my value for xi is 217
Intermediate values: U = 199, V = 235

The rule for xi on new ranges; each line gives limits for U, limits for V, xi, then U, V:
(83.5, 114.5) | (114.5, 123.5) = 226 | 236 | 215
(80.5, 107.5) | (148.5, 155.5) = 215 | 236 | 194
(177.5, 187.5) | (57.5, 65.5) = 189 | 245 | 133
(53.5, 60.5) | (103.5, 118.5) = 178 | 140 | 215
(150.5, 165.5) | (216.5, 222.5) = 229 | 199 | 259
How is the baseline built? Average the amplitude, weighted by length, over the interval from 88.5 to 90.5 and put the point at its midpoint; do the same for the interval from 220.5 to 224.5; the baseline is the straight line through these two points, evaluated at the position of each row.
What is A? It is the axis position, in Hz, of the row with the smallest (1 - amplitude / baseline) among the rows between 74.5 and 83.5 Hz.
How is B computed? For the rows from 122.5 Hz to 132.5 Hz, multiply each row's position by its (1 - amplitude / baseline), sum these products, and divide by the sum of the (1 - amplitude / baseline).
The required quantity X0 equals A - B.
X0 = -53.0 Hz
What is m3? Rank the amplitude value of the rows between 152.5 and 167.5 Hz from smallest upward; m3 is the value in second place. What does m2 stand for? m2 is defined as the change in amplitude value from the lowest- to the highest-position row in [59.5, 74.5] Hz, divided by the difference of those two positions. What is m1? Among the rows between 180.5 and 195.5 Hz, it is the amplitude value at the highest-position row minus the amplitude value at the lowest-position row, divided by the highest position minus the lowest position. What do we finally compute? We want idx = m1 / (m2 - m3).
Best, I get -0.0015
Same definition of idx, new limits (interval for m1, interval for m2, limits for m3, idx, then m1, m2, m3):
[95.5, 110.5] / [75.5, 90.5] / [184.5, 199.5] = -0.0009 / 0.2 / -0.7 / 235.8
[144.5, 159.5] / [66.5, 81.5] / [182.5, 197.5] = 0.0020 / -0.5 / 0.3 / 235.8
